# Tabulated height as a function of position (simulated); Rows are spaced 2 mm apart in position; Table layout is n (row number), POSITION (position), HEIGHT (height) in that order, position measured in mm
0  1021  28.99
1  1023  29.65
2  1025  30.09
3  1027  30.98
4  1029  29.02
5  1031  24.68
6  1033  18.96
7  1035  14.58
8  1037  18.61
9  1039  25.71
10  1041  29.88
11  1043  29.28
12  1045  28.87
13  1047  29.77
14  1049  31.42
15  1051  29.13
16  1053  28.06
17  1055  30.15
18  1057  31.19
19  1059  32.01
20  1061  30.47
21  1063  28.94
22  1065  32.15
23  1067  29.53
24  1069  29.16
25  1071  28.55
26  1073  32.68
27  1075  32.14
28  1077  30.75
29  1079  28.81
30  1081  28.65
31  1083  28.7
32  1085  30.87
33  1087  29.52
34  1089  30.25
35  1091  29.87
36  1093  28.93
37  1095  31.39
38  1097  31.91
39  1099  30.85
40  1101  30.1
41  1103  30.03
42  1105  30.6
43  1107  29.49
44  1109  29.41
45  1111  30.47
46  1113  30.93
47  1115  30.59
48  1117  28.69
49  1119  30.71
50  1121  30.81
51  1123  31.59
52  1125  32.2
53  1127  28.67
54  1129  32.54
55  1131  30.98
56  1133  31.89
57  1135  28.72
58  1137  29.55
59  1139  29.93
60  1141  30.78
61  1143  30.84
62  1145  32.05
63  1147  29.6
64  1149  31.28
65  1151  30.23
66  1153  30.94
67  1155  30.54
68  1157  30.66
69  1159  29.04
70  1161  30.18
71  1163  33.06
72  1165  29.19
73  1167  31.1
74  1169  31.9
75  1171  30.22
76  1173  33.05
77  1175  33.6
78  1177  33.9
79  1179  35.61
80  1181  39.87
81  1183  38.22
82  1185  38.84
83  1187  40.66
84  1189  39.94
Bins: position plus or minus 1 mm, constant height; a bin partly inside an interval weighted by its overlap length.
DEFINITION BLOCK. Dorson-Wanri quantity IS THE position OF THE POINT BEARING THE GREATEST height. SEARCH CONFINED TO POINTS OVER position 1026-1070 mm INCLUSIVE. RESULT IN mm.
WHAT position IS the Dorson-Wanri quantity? 1065 mm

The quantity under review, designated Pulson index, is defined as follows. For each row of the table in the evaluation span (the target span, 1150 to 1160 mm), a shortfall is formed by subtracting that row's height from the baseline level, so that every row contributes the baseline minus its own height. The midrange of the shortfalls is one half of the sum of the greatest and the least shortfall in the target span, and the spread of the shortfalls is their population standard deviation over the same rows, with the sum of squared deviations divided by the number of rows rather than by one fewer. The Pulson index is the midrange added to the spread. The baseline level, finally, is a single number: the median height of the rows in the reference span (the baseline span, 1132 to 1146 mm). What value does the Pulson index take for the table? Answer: 1.5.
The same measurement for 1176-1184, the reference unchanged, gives -3.8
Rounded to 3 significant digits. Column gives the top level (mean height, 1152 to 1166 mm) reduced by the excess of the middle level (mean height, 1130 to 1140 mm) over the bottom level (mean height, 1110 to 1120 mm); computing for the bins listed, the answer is 30.6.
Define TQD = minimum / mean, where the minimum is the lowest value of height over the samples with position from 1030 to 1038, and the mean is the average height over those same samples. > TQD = 0.759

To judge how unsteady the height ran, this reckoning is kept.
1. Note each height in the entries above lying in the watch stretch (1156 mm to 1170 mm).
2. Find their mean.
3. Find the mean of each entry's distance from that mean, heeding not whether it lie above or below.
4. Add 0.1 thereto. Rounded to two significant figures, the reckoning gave 1.2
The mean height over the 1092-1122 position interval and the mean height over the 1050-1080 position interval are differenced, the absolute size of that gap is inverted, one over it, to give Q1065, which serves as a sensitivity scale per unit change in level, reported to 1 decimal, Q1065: 12.6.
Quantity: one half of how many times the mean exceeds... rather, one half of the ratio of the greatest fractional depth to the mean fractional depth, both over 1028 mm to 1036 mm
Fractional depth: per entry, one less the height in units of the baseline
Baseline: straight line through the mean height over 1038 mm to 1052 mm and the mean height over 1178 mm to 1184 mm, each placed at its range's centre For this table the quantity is 1.1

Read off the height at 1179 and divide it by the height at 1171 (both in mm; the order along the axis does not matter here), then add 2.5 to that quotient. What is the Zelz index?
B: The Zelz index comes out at 3.68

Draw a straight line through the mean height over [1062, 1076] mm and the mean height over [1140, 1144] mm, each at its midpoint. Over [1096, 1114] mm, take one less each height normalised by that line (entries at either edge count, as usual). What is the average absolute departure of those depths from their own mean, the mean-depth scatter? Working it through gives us 0.019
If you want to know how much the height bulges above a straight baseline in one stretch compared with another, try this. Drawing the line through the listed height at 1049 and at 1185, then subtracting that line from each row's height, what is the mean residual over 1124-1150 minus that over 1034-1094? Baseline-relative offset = -2.2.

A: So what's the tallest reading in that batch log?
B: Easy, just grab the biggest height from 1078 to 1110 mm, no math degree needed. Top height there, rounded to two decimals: 31.91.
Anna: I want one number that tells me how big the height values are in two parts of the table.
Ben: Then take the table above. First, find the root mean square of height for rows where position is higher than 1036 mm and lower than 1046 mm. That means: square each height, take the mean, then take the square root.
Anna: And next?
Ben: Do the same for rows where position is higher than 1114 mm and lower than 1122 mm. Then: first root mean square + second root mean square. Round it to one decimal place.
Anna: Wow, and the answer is 57.0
